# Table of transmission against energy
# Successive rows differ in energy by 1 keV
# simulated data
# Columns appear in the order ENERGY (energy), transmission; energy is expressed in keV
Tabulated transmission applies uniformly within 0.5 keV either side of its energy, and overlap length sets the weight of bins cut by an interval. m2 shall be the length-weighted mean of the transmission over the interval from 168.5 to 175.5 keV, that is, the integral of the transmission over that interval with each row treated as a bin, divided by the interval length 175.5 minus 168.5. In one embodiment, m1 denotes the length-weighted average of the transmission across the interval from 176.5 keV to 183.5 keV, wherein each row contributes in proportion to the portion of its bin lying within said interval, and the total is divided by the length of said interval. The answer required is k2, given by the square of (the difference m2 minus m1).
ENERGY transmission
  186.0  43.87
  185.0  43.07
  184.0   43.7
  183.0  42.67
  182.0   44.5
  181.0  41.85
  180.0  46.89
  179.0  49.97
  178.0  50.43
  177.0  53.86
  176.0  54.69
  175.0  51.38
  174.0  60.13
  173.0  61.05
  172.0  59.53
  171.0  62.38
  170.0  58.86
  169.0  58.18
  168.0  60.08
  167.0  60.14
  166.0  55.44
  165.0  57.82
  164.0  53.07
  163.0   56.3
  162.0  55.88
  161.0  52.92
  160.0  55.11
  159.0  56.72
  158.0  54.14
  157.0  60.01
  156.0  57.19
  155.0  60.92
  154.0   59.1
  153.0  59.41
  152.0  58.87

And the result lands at 135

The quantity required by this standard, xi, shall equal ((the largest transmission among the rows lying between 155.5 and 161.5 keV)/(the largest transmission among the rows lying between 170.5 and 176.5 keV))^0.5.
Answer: 0.98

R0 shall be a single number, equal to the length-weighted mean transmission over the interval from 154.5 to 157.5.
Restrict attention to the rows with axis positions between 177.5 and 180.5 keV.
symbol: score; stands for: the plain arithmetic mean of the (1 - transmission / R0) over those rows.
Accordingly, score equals 0.17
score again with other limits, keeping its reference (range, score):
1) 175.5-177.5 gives 0.09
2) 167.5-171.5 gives -0.01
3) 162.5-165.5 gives 0.06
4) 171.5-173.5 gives -0.02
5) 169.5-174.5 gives -0.02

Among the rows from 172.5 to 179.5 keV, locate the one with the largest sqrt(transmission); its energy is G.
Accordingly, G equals 173.0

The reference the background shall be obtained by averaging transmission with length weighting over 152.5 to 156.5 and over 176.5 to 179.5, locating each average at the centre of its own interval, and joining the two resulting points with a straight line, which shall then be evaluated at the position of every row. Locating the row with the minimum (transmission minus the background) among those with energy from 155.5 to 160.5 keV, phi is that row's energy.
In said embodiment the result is 158.0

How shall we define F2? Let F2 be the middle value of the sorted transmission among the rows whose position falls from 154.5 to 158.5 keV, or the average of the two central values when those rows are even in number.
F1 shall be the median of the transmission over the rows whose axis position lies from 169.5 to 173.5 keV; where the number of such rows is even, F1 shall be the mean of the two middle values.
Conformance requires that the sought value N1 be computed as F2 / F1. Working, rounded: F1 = 60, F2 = 58.6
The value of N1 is 0.97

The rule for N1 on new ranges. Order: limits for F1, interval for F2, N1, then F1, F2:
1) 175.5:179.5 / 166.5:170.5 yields 1.14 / 52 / 59.5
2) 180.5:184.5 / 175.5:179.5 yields 1.21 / 43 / 52.1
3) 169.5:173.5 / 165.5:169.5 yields 0.98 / 60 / 59.1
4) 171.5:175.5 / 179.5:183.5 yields 0.73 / 60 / 43.6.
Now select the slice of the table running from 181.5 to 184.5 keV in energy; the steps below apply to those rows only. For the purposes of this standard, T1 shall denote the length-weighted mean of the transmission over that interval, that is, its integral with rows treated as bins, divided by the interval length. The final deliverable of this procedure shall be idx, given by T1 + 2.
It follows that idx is 46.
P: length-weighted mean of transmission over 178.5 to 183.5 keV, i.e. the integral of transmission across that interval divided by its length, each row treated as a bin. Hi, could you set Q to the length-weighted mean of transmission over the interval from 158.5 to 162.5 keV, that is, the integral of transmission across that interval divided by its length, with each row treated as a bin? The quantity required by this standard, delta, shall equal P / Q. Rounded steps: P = 45.2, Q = 55.2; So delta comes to 0.819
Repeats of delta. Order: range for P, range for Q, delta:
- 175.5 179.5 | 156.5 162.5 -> 0.936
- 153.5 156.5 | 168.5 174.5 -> 0.984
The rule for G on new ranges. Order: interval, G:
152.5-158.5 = 155.0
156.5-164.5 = 157.0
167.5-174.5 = 171.0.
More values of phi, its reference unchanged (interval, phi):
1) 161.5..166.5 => 164.0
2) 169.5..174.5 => 170.0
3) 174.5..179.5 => 179.0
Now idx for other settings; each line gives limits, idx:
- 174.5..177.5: 55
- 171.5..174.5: 62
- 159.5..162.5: 57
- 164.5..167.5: 60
